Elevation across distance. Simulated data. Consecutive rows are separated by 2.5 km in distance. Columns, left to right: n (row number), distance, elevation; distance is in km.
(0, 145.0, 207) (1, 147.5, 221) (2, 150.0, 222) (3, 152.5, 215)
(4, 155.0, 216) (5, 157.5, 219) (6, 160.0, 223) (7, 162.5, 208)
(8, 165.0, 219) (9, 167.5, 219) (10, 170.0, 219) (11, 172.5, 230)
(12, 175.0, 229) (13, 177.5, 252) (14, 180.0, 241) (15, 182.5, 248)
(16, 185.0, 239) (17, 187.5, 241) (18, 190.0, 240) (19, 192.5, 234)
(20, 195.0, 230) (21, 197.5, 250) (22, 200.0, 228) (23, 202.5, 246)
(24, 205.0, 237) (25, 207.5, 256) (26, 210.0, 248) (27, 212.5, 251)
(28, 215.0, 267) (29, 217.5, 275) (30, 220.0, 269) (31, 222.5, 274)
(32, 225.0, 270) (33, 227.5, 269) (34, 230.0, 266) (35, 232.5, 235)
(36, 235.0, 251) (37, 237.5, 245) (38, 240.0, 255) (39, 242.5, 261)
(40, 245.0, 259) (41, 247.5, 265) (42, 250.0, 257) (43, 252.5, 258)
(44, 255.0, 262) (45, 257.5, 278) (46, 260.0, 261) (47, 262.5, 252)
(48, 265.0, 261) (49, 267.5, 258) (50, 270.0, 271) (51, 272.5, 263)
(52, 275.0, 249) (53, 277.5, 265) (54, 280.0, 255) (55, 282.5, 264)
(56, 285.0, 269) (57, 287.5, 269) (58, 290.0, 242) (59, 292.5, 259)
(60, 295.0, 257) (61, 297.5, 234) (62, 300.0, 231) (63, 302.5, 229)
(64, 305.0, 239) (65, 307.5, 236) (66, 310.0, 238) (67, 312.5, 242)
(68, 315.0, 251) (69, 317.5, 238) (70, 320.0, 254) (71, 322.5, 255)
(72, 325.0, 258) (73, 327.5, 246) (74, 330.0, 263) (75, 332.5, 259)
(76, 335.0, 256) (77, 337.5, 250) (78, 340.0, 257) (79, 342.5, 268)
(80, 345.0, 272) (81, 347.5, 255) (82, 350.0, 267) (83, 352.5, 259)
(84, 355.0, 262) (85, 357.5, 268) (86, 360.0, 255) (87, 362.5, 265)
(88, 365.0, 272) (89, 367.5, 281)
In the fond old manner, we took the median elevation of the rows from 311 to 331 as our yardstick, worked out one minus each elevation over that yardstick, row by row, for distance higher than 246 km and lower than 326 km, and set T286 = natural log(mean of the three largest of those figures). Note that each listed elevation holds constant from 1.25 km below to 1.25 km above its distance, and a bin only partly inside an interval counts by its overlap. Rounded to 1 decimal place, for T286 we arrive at -2.5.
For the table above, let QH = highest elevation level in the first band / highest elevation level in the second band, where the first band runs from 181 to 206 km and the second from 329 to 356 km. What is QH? 0.92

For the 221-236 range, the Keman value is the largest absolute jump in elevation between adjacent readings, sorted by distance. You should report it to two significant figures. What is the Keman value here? 31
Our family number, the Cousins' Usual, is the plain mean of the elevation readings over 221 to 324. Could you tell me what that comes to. 255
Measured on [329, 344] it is 259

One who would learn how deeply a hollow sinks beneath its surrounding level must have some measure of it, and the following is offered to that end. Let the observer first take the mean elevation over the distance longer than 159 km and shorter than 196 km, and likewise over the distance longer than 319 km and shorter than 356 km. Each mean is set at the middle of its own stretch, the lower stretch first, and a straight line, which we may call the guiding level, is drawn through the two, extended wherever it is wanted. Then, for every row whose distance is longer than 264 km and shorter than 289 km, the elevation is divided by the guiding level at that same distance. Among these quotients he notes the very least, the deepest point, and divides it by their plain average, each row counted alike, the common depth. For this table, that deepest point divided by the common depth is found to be 0.95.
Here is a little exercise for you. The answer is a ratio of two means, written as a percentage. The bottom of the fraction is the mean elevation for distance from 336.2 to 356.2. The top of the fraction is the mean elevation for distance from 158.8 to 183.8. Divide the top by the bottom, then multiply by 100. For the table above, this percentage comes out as 88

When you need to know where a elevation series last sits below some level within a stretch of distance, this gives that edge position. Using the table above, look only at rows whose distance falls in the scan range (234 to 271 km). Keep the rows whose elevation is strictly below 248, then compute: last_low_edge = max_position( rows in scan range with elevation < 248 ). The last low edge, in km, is 237.5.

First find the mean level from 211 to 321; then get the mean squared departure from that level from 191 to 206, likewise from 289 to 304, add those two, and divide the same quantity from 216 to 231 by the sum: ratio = 0.31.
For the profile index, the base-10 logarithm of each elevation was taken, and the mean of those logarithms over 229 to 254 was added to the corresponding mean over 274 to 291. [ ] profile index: 4.820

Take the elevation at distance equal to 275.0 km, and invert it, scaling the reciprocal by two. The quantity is 0.0080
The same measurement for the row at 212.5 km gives 0.0080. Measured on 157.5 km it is 0.0091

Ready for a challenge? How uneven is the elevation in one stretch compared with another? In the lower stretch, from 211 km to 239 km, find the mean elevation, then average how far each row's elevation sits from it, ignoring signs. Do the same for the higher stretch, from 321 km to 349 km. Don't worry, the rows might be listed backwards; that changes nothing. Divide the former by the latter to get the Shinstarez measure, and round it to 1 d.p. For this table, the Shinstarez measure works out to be 2.1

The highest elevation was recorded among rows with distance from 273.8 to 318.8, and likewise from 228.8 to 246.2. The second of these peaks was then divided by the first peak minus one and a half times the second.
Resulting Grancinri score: -2.05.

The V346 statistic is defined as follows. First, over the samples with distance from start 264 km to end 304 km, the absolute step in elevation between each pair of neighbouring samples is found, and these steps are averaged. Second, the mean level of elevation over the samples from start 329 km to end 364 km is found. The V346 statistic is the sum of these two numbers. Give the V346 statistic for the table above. 271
